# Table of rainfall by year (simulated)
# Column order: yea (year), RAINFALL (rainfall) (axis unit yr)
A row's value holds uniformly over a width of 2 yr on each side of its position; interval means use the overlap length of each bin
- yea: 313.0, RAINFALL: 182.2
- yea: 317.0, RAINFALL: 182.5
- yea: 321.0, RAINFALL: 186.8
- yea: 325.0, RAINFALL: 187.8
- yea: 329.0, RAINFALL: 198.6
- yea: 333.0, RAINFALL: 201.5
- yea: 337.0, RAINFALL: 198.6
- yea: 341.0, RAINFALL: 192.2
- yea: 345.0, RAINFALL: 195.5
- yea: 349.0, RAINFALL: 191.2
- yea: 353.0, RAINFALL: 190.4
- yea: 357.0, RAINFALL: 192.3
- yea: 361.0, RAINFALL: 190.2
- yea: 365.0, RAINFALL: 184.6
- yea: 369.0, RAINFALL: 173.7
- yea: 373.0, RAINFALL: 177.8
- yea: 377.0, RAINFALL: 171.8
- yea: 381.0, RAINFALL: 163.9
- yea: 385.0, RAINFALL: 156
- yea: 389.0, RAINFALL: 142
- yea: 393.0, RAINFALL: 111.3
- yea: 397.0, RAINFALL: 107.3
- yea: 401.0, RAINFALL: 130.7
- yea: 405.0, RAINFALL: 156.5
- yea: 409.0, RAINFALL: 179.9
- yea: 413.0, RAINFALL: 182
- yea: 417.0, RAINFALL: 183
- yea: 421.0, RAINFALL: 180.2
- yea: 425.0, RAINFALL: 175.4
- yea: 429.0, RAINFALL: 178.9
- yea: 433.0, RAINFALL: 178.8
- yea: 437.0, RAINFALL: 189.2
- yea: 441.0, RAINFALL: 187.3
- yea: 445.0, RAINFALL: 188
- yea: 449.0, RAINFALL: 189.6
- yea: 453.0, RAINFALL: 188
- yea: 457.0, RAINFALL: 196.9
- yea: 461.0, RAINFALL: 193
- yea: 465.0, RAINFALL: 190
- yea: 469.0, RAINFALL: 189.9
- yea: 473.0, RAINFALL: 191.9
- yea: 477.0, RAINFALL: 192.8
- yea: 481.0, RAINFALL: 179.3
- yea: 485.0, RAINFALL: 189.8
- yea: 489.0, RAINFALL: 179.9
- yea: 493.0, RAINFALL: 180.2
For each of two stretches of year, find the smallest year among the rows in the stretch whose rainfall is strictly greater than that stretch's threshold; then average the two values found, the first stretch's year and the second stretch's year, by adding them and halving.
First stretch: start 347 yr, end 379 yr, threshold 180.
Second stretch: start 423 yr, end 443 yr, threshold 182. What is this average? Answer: 393 yr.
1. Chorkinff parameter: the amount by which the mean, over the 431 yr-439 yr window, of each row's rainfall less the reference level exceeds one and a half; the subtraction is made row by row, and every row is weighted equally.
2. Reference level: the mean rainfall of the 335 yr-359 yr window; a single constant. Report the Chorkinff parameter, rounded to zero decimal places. -11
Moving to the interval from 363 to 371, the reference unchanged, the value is -16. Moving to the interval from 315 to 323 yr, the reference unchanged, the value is -10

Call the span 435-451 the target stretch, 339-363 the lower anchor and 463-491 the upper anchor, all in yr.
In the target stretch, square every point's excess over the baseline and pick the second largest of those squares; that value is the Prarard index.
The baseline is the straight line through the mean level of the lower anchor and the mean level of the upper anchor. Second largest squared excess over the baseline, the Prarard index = 1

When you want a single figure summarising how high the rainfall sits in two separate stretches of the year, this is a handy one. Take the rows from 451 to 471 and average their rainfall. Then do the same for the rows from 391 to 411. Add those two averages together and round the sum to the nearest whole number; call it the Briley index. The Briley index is 329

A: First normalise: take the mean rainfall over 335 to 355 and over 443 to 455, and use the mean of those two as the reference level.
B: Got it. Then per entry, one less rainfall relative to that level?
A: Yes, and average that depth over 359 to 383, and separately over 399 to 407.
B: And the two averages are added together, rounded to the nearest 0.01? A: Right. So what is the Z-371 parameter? 0.32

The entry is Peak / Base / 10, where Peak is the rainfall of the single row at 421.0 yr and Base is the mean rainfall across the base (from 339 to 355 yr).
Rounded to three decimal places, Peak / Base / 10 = 0.094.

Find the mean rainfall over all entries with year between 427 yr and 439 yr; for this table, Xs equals 182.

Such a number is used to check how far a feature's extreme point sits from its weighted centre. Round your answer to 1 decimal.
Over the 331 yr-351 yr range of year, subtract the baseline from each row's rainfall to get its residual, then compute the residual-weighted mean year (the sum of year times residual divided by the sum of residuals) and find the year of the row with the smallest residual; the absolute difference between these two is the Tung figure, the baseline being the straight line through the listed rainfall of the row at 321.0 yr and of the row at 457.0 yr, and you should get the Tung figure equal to 10.8 yr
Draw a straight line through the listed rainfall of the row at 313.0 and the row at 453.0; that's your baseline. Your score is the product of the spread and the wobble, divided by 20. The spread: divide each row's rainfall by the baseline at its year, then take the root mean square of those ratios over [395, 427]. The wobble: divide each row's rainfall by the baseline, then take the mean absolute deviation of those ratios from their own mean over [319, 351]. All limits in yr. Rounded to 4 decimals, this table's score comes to 0.0011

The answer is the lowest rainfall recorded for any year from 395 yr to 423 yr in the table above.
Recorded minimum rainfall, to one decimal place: 107.3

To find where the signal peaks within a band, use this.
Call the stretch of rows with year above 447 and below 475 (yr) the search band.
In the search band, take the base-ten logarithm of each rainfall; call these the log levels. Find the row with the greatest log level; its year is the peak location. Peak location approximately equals 457.0 yr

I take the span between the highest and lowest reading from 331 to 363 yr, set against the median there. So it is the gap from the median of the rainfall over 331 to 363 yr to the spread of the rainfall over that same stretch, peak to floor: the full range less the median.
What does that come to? -181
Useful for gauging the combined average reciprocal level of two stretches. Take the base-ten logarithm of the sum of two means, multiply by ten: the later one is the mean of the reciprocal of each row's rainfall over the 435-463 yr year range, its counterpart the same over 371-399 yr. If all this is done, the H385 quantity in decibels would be -19.1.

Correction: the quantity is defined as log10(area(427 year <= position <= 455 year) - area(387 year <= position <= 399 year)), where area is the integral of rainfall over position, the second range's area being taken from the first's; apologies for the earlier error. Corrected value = 3.57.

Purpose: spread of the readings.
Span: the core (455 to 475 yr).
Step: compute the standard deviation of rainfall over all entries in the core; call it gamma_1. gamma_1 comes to 3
